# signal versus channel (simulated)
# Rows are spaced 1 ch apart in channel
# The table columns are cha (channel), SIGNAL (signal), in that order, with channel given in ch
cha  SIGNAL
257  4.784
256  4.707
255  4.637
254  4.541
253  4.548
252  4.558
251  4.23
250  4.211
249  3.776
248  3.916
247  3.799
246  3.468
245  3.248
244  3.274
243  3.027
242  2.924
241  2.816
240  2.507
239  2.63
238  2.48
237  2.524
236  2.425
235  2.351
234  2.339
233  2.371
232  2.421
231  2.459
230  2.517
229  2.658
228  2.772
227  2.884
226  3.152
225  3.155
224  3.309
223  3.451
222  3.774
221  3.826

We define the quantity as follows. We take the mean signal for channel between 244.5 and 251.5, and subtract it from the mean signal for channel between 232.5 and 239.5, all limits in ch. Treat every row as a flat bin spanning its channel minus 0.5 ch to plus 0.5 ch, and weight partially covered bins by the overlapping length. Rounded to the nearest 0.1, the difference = -1.4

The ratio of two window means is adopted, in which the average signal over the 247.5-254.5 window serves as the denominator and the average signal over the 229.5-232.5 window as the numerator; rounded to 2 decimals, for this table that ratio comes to 0.58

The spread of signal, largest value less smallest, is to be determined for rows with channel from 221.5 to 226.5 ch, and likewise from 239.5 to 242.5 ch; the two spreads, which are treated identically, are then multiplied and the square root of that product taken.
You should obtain 0.51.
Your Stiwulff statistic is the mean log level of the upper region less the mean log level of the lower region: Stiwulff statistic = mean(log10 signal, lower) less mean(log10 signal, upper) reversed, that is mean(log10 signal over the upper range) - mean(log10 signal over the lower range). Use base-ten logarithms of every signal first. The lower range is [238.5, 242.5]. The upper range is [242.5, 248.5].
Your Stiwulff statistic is 0.103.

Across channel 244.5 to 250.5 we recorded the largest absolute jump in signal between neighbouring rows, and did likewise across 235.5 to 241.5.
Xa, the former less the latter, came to 0.13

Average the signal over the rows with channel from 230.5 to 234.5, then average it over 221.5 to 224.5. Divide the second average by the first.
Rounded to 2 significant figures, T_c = 1.5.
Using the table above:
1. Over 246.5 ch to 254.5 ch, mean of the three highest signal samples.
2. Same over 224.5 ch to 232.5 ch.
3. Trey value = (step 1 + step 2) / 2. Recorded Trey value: 3.8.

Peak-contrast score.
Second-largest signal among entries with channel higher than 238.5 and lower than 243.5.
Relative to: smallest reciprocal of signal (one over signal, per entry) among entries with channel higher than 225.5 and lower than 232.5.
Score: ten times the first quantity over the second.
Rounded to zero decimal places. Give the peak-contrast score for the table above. 92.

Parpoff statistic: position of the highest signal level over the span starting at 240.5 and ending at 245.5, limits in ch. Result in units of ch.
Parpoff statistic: 244 ch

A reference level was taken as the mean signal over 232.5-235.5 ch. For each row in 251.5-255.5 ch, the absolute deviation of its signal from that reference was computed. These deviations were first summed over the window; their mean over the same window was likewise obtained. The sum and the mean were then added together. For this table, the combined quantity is 11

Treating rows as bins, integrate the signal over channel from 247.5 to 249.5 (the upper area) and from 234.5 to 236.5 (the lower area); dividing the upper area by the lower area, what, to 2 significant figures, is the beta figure 1.6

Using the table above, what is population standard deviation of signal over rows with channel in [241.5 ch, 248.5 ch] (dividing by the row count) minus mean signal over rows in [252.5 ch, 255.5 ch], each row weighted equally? -4.2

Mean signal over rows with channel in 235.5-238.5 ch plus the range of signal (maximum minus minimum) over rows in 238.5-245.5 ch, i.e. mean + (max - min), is 3.24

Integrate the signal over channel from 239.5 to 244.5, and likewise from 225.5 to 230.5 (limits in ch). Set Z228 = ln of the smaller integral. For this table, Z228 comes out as 2.64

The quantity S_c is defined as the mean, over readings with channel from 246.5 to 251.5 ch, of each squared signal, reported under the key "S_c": 16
